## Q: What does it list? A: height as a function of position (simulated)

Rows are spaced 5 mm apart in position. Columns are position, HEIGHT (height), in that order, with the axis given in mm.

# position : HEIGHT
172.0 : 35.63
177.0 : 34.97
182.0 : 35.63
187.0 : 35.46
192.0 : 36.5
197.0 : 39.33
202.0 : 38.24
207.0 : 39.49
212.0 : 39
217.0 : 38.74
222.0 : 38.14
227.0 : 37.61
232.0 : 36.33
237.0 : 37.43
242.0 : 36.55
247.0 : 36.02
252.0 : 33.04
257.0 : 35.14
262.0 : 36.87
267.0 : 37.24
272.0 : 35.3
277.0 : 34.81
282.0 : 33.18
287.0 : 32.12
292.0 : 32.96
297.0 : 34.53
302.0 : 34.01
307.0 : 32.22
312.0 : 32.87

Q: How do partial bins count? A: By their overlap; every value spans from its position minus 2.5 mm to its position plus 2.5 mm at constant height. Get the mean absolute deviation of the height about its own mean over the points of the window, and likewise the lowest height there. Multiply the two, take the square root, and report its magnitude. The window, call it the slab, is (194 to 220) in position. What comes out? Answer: 3.8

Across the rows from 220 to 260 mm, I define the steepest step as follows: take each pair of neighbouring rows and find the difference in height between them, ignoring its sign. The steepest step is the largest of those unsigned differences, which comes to 2.98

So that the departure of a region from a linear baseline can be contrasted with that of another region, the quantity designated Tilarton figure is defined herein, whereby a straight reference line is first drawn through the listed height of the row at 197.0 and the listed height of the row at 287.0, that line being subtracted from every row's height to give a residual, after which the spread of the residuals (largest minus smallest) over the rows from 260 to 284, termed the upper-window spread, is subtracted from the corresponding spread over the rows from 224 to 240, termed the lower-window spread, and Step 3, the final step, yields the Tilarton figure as -1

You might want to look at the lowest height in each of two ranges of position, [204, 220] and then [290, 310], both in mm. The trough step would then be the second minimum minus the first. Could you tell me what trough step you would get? -6.5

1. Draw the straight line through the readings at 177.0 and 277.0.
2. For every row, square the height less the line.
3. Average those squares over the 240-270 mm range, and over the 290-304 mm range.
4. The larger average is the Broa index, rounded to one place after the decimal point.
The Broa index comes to 2.9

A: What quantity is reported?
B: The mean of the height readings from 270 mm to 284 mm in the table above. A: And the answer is 34.4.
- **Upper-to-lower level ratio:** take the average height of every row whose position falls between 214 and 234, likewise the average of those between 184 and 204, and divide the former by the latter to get 1.01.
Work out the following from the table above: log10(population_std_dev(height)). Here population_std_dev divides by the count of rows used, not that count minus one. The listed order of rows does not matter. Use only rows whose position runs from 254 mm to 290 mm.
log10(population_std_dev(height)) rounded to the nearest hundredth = 0.23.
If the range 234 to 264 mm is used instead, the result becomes 0.16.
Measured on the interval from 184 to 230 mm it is 0.10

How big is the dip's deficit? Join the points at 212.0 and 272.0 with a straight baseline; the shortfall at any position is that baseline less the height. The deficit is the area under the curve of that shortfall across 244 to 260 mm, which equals 27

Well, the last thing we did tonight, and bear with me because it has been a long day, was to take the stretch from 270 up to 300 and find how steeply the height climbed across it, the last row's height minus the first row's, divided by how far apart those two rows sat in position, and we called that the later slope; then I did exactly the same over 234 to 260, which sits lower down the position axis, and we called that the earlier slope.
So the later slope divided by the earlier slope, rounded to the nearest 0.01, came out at 0.27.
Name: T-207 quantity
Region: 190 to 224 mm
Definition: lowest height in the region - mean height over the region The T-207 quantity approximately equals -2.0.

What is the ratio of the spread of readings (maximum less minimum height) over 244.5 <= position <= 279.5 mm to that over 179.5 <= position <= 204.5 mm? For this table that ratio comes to 1.1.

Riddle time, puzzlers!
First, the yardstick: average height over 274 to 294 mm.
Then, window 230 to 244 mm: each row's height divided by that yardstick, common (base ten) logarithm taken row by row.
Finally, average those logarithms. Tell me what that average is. 0.04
